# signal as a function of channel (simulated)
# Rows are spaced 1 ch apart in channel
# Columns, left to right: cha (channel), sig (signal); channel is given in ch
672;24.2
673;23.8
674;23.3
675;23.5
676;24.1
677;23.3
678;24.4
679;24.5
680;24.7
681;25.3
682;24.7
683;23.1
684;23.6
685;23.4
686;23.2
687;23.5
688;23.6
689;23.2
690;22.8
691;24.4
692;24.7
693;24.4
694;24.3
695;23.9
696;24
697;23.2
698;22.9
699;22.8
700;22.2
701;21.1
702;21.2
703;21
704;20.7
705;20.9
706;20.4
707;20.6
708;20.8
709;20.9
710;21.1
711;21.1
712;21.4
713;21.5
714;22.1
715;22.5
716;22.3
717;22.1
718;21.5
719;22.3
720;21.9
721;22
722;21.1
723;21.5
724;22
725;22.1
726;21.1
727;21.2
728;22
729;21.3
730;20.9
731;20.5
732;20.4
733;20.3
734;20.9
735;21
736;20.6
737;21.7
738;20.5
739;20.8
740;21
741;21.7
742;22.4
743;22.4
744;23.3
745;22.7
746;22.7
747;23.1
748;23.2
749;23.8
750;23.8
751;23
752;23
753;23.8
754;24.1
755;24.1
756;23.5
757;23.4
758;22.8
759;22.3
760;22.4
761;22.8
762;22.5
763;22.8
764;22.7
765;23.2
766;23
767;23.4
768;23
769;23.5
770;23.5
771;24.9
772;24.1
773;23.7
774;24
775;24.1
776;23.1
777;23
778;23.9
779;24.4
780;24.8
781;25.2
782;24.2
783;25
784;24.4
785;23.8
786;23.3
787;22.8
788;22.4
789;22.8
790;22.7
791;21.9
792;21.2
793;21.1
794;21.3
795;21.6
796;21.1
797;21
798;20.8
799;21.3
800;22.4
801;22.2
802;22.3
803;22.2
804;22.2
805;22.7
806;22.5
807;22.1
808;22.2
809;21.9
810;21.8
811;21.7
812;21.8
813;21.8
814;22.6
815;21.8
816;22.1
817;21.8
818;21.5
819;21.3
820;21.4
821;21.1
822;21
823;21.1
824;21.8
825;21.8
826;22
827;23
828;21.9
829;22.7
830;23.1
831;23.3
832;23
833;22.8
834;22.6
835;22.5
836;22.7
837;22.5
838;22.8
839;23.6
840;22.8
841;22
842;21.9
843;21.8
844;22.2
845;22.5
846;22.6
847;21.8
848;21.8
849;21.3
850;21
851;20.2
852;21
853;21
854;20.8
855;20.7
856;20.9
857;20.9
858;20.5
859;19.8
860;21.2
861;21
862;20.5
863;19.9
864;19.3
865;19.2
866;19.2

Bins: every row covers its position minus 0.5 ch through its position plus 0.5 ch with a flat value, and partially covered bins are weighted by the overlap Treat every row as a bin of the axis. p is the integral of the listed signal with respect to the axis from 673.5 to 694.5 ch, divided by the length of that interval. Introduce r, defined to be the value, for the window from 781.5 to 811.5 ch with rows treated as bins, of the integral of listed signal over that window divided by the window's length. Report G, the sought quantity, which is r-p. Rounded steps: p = 23.9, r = 22.3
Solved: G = -1.6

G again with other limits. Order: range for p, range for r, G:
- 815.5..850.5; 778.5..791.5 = 1.5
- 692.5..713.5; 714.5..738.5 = -0.5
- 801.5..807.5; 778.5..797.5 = 0.6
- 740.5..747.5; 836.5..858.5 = -1.0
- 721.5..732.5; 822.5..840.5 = 1.3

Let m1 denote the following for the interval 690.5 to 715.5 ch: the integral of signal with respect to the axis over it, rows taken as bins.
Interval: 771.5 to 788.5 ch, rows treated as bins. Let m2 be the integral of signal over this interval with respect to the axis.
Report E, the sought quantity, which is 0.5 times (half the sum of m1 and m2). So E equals 240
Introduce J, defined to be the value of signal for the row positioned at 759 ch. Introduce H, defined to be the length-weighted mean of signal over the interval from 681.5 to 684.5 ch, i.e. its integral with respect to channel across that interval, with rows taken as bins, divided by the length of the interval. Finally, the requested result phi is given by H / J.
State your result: 1.07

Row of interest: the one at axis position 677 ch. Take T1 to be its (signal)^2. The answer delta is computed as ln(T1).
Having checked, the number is 6.30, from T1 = 543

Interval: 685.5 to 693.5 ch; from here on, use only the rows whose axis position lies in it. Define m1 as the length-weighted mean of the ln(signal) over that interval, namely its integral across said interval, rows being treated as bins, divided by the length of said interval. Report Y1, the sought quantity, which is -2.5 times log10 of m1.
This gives -1.25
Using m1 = 3.17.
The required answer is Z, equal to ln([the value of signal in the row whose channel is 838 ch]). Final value 3.13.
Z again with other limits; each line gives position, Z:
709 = 3.04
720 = 3.09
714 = 3.10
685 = 3.15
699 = 3.13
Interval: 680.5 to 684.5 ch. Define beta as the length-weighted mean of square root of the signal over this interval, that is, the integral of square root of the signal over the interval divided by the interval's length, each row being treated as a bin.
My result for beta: 4.92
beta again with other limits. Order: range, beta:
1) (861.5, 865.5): 4.44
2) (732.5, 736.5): 4.55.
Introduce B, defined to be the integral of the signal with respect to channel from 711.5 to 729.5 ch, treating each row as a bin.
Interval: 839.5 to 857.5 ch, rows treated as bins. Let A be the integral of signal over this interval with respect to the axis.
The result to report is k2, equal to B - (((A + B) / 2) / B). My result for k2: 391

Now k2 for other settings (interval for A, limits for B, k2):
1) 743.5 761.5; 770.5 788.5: 430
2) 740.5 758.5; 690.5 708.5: 402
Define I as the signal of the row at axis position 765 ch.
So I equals 23.2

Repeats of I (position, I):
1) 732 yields 20.4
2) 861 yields 21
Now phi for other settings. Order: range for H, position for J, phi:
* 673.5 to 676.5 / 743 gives 1.06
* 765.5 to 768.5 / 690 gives 1.01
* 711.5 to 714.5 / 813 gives 0.99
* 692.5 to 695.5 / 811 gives 1.12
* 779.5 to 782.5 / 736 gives 1.20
